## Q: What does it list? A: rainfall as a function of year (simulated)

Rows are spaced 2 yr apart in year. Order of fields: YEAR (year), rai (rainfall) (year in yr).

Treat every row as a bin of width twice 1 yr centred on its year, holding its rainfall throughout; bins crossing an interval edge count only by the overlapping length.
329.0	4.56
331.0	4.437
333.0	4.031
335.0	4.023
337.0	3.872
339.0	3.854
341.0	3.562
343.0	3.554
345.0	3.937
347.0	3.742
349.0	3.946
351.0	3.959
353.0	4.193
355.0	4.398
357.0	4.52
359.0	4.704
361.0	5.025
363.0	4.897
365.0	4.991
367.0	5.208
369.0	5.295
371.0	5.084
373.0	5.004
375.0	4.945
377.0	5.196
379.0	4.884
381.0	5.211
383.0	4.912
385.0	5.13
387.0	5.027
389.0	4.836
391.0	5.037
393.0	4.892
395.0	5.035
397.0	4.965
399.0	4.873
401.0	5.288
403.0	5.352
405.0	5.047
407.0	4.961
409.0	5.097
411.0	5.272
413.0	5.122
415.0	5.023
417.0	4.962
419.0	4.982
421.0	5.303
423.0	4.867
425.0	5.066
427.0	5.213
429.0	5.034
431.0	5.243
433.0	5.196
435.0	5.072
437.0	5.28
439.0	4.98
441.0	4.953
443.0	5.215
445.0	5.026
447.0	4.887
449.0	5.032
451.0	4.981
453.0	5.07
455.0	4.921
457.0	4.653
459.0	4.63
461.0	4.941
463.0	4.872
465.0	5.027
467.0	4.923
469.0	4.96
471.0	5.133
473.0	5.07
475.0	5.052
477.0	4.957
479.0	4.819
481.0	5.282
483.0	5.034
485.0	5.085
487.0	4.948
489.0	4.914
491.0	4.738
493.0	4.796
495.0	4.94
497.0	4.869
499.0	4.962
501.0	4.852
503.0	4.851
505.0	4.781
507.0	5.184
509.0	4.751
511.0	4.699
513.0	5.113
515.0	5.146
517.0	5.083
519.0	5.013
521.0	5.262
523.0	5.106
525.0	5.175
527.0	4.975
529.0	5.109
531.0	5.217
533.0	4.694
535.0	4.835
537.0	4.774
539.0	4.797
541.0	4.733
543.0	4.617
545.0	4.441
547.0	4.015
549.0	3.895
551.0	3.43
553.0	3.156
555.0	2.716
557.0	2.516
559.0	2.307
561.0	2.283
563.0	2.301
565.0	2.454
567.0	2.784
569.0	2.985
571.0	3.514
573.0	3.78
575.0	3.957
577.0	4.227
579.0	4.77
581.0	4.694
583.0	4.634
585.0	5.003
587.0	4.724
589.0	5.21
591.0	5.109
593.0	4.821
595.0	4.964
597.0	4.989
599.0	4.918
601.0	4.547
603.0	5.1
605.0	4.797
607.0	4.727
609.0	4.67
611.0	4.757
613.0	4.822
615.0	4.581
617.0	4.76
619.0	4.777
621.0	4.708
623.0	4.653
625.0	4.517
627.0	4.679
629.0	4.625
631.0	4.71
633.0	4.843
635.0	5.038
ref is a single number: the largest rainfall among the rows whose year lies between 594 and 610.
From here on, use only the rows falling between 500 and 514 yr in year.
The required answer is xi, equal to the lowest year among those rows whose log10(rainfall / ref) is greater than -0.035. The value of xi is 501.0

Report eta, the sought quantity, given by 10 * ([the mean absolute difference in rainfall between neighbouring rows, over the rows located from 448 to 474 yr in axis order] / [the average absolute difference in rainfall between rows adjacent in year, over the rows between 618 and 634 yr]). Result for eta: 12.5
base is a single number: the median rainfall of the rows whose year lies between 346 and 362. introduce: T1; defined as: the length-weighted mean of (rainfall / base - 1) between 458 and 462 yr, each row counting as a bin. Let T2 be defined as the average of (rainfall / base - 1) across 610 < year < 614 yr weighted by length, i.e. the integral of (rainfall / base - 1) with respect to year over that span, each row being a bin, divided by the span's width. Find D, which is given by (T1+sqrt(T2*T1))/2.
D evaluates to 0.11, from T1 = 0.114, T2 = 0.115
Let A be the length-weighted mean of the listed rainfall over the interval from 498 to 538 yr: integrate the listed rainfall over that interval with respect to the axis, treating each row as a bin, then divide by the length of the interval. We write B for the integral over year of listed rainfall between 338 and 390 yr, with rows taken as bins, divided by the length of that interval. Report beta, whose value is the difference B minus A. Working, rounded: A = 4.98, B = 4.62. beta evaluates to -0.36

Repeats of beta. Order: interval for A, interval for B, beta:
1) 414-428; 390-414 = 0.02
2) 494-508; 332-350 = -1.08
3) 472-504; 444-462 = -0.04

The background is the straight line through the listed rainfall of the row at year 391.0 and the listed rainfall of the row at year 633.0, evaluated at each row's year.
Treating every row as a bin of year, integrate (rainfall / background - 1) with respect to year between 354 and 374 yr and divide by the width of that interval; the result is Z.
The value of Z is -0.029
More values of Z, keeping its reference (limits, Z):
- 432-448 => 0.016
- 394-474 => 0.007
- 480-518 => 0.000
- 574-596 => -0.029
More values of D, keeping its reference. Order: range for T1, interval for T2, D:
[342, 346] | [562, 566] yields 0.06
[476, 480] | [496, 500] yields 0.14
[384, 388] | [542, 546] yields 0.14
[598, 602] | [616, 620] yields 0.10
